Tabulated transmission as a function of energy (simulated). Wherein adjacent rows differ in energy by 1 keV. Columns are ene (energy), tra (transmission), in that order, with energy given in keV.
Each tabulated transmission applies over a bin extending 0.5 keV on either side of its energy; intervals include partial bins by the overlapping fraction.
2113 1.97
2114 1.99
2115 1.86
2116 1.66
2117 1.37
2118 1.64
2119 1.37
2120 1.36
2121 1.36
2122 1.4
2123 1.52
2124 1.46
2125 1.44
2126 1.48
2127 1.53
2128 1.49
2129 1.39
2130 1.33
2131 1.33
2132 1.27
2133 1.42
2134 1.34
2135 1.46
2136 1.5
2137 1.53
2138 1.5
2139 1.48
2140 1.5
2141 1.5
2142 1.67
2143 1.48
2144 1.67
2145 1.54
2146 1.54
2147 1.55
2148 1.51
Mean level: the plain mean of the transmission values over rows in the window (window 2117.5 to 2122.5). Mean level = 1.43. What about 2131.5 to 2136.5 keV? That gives 1.40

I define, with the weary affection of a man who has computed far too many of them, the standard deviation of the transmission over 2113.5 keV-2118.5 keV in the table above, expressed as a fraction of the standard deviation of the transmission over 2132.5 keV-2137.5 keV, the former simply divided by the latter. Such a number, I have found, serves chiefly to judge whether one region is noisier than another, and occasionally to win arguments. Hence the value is 3.2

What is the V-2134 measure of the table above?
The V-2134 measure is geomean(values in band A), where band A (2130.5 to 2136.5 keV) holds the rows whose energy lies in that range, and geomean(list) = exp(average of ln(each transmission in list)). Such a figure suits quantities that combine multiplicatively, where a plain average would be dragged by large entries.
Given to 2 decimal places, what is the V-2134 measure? 1.38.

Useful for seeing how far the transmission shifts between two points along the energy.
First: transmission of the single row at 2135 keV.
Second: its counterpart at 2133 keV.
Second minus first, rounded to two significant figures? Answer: -0.040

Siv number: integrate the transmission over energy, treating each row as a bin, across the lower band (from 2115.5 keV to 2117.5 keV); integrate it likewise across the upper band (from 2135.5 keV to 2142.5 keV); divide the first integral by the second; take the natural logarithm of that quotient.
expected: -1.3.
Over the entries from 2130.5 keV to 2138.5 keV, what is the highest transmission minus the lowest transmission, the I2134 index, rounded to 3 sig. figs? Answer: 0.260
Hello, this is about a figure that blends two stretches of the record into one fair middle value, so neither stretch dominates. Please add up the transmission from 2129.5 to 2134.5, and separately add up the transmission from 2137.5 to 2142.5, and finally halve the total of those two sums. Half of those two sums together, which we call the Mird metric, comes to 7.17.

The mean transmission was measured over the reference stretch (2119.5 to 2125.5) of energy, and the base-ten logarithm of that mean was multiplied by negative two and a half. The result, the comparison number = -0.38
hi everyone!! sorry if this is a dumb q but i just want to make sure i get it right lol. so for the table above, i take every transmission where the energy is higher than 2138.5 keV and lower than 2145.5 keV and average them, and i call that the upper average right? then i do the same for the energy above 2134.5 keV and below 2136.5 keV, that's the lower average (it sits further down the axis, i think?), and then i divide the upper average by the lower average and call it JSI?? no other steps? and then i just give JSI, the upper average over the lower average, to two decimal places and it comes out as 1.05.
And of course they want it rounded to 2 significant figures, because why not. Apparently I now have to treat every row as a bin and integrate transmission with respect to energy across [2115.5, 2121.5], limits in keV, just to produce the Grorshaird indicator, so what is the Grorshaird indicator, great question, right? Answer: 8.8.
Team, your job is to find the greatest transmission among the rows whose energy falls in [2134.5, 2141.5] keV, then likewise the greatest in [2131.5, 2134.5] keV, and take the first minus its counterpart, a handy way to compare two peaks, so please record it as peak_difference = 0.11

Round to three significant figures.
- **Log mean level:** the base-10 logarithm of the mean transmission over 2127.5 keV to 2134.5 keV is 0.136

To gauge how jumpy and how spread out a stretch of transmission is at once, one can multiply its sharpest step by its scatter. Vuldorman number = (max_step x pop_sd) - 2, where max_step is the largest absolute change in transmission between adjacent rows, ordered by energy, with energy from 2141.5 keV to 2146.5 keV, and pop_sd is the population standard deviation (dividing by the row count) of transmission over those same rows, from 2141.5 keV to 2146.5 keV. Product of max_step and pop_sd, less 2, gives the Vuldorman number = -1.985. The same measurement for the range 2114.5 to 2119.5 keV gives -1.945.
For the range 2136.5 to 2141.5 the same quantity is -2.000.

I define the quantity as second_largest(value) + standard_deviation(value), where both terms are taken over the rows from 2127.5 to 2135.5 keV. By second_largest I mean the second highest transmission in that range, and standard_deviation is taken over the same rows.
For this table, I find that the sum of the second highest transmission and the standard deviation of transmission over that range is 1.53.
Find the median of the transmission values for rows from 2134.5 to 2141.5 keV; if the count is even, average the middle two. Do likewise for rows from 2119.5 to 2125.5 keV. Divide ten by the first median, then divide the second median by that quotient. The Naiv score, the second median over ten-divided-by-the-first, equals 0.213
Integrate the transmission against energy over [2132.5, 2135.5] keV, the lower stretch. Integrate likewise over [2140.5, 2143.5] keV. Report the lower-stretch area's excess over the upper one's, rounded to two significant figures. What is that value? -0.43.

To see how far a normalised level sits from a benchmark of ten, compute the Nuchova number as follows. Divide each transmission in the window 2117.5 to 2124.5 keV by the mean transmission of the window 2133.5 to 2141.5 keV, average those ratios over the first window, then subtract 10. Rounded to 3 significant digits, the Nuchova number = -9.02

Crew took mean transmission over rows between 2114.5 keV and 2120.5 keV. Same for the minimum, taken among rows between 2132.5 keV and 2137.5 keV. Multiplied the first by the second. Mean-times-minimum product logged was 2.07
